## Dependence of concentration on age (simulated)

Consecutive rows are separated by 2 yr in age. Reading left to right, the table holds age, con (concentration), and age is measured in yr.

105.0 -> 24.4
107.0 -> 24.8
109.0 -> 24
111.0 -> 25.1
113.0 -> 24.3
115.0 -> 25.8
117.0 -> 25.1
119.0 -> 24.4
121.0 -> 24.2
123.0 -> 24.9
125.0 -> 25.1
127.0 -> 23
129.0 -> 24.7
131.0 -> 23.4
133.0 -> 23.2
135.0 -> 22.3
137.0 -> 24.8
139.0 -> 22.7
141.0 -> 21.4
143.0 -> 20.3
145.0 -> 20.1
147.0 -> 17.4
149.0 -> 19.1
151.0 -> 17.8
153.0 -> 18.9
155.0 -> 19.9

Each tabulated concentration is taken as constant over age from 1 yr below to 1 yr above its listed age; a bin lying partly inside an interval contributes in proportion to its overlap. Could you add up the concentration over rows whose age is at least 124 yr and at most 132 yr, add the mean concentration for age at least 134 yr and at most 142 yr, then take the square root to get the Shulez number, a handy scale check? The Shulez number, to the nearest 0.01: 10.91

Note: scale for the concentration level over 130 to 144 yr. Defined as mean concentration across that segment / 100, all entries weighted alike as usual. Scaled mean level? 0.226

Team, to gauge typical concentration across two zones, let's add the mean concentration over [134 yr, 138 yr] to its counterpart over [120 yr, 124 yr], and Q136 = 48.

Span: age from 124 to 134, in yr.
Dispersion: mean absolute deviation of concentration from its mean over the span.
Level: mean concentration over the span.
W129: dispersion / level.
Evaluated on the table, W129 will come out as 0.034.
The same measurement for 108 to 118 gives 0.023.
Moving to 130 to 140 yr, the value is 0.028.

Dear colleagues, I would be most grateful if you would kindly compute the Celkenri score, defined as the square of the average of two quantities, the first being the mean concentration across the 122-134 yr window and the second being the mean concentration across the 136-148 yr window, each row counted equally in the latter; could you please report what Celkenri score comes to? 510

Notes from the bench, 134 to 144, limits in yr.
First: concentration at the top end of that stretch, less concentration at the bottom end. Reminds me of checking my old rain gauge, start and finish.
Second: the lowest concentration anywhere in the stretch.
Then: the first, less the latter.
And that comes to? -22.3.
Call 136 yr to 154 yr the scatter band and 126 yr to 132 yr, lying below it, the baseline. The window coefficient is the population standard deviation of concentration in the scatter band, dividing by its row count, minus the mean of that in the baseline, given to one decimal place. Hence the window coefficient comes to -21.5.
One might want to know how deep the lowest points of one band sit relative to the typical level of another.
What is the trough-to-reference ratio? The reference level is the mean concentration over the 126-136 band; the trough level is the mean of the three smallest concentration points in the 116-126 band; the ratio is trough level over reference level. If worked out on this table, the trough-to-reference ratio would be 1.05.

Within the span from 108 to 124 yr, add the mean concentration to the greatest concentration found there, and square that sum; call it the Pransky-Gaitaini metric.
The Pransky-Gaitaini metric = 2553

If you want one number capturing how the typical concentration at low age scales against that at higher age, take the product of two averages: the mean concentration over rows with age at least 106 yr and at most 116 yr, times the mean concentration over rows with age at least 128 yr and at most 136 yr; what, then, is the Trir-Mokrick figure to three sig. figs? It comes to 580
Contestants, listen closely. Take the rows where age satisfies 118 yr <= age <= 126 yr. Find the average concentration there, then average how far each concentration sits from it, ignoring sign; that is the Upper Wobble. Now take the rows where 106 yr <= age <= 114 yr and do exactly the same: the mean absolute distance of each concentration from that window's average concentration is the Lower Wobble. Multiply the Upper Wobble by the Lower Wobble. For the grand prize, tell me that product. 0.14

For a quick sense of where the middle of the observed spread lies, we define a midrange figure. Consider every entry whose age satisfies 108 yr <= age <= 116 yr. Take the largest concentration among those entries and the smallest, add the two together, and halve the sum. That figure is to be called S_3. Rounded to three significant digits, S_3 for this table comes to 24.9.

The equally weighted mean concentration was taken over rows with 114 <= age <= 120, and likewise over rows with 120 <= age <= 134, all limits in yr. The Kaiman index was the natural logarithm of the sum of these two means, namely 3.90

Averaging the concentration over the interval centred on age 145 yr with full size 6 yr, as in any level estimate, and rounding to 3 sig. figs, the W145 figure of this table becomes 19.3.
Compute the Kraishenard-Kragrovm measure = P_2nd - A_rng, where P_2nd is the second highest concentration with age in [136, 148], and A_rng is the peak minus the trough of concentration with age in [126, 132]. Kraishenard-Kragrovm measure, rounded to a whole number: 21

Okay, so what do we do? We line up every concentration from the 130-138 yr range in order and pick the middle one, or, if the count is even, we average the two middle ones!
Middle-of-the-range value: 23.3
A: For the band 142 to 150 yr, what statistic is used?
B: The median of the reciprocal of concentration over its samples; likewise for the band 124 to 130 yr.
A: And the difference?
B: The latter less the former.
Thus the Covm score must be -0.011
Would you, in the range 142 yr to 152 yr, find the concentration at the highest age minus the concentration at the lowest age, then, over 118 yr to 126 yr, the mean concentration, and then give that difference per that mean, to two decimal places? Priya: -0.10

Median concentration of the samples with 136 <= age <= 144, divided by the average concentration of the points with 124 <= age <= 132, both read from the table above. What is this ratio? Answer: 0.92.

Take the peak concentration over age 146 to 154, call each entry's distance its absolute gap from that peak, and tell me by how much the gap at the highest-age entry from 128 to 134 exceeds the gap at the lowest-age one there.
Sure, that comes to -1.5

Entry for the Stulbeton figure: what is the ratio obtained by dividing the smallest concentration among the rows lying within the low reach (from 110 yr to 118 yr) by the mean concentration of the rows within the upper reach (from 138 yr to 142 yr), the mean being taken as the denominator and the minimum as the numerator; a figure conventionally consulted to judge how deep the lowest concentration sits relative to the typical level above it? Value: 1.10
